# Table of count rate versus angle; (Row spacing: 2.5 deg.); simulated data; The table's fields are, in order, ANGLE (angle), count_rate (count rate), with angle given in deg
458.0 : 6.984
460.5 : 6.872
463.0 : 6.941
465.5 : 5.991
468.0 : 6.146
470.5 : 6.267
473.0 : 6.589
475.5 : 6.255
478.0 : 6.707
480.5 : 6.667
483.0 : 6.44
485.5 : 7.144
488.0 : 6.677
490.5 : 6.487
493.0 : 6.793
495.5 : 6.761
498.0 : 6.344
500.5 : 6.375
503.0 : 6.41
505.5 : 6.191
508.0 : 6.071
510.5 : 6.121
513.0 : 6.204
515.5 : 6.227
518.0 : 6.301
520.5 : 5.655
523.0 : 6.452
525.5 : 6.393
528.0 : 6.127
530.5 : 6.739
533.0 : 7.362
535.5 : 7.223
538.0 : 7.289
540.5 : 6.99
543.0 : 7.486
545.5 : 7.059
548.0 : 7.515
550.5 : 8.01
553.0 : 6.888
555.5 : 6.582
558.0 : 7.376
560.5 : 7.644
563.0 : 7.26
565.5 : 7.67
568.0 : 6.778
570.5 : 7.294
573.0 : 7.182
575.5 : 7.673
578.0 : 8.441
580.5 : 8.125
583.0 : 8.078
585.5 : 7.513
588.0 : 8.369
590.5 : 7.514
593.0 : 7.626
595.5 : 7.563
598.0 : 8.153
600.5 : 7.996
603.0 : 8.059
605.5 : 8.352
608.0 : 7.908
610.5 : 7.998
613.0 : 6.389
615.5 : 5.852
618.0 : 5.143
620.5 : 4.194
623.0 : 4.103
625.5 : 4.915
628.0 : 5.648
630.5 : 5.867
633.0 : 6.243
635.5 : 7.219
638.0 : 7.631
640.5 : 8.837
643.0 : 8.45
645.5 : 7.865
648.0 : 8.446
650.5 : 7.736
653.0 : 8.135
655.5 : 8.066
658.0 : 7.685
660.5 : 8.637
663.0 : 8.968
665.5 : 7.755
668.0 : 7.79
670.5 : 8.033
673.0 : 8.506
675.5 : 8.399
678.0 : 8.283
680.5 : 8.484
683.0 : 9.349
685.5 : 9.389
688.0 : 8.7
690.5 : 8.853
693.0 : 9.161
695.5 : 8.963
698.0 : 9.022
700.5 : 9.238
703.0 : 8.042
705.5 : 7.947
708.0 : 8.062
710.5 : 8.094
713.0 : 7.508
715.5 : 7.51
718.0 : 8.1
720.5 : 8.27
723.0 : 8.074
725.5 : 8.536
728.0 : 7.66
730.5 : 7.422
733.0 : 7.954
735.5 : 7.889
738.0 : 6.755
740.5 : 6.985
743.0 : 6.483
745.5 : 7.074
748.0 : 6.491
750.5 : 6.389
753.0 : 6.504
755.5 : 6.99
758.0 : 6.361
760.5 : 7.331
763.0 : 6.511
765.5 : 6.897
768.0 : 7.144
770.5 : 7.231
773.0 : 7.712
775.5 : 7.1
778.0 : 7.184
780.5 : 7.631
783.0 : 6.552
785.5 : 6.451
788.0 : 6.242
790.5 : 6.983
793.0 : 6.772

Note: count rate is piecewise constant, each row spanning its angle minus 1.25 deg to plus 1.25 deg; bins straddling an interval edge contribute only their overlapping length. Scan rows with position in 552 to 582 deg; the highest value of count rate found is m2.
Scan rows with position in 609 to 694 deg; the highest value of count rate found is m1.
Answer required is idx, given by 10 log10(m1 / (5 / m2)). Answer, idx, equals 12.0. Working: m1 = 9.389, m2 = 8.441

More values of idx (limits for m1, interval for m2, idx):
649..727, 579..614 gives 12.0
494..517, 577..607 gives 10.6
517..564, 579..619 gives 11.3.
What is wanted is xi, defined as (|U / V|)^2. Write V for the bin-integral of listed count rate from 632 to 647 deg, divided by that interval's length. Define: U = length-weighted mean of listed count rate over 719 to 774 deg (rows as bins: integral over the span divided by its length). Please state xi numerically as 0.87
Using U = 7.2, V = 7.74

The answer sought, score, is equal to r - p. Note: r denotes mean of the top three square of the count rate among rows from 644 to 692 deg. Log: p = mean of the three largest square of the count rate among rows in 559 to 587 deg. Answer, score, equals 18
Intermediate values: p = 68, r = 85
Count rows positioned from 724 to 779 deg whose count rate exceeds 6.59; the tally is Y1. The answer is 16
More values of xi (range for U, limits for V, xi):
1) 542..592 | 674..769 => 0.93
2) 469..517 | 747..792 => 0.88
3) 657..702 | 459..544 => 1.73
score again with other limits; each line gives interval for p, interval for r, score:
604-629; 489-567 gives -5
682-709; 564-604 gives -18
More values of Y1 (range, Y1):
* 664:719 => 22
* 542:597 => 21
